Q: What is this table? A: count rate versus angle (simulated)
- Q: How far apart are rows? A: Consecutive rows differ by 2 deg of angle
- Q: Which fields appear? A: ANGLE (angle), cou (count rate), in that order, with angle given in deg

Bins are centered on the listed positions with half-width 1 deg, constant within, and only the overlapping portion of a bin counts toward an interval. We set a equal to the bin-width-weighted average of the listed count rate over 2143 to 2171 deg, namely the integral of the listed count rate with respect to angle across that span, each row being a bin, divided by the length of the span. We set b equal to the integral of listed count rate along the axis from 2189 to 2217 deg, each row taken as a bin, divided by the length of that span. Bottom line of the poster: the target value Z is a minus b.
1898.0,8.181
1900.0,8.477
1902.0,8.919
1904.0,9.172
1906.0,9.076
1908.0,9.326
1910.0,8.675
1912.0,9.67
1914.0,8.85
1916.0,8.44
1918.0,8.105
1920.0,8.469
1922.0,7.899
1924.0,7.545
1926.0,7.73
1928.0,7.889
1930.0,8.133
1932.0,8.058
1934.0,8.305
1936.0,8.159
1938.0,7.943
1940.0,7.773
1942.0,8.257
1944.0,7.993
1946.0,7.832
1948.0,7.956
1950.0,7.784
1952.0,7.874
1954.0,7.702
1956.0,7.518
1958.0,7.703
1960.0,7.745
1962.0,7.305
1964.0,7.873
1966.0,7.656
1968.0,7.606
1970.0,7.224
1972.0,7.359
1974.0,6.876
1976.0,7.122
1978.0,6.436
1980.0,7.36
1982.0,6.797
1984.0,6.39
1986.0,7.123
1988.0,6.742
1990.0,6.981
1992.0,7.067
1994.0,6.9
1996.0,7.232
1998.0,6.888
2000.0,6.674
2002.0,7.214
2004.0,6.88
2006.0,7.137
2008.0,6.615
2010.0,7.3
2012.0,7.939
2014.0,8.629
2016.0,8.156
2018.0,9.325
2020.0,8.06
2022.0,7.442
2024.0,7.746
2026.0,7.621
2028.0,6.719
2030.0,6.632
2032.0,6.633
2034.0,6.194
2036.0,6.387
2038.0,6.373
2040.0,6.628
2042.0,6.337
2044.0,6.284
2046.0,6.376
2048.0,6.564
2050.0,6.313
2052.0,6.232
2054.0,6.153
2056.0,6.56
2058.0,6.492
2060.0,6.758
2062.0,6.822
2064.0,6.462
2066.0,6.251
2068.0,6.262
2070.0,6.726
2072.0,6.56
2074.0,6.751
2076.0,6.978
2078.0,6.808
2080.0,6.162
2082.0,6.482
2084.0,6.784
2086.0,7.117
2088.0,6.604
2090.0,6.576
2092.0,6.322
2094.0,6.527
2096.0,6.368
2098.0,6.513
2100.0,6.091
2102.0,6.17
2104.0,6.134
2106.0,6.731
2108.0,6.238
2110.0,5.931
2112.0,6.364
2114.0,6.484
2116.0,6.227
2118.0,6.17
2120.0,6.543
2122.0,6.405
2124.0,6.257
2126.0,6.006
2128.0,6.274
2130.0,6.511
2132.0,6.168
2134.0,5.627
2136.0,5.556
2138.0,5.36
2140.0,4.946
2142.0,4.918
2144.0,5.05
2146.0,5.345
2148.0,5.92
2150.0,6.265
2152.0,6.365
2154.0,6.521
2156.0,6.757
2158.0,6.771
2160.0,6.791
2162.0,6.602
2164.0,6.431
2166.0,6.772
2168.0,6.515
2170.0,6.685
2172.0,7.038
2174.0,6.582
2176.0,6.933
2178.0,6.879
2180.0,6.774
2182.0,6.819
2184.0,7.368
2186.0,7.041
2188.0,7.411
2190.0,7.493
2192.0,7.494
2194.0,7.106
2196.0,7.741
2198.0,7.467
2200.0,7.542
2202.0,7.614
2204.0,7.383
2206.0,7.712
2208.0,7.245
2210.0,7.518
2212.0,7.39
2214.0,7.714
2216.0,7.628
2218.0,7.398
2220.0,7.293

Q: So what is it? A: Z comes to -1.2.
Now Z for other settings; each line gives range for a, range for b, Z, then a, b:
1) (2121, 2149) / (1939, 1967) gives -2.0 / 5.7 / 7.78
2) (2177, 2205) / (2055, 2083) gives 0.7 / 7.3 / 6.58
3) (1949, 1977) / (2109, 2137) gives 1.3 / 7.5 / 6.18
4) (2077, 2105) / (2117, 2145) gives 0.6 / 6.5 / 5.84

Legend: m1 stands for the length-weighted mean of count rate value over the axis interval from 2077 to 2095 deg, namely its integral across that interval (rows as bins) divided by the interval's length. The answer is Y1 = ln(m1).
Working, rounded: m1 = 6.60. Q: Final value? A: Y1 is 1.89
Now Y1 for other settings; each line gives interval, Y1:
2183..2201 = 2.00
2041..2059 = 1.85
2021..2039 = 1.93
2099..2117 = 1.83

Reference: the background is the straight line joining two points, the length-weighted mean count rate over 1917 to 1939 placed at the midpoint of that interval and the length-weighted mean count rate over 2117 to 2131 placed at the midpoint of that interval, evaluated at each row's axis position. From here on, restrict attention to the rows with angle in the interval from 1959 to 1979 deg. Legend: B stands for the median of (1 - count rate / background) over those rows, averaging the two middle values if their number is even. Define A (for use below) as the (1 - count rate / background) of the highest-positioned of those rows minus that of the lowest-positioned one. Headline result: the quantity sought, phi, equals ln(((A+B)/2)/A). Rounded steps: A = 0.15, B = 0.045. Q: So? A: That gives -0.43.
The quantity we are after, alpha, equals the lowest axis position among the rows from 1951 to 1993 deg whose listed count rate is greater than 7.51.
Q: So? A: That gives 1952.0 deg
